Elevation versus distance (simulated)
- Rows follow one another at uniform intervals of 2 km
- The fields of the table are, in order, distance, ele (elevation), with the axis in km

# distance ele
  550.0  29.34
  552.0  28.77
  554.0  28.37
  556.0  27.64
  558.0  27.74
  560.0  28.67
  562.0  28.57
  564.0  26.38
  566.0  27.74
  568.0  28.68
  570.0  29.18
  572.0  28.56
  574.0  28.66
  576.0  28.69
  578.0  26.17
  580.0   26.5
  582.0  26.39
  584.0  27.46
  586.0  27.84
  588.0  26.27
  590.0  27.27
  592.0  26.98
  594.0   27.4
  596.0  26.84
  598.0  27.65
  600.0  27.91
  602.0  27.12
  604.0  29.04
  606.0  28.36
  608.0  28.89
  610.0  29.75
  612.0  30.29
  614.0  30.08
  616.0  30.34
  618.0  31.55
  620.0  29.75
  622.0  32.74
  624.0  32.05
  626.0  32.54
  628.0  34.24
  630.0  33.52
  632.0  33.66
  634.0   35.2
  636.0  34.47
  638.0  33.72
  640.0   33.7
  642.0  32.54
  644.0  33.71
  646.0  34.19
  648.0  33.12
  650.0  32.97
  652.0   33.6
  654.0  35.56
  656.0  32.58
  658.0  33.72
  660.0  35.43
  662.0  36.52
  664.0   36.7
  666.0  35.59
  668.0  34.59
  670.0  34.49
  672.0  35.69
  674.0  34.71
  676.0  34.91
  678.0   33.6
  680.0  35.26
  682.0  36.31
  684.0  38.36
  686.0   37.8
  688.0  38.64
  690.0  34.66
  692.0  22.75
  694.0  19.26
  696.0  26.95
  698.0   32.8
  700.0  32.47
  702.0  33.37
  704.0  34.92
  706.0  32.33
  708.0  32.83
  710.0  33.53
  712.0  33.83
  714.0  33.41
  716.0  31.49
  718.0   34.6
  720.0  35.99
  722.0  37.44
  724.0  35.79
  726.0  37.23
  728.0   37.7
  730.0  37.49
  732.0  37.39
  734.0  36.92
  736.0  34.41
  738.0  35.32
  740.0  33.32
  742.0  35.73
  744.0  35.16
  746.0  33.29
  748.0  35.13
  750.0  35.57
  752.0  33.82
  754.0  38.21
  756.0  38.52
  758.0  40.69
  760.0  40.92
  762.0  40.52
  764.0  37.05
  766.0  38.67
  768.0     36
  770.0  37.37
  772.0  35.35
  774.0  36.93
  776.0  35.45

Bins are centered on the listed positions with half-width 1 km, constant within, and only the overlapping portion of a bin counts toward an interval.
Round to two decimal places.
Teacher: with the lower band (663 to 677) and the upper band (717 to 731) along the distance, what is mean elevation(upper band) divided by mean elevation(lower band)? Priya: 1.04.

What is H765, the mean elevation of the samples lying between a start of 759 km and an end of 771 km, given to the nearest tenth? 38.4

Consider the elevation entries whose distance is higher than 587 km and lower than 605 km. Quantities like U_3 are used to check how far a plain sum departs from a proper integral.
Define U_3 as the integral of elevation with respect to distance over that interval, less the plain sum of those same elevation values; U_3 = 246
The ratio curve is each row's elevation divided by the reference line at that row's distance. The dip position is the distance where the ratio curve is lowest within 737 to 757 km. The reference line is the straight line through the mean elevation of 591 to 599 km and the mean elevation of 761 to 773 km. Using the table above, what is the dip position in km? 746.0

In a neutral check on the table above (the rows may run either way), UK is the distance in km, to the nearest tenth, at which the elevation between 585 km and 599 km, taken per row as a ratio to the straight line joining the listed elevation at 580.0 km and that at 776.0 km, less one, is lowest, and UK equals 588.0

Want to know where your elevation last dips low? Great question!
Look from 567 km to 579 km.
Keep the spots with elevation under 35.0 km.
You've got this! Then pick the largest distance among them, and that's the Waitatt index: 578.0 km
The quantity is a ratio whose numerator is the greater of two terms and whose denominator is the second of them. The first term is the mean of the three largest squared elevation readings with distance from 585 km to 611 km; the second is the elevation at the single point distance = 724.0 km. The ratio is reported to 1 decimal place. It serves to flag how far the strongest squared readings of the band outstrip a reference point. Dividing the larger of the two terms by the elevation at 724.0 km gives 23.9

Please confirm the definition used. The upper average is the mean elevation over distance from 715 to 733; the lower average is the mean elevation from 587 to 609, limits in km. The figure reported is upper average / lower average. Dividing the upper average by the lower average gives 1.31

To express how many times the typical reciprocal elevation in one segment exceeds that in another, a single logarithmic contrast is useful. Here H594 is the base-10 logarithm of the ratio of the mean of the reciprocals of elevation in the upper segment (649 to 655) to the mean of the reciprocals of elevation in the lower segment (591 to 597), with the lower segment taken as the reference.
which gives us -0.10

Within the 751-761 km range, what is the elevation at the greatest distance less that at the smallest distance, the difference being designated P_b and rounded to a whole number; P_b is 7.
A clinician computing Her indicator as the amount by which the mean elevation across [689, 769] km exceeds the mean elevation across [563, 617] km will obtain 7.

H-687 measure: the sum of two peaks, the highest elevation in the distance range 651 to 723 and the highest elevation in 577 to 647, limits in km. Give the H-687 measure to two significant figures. 74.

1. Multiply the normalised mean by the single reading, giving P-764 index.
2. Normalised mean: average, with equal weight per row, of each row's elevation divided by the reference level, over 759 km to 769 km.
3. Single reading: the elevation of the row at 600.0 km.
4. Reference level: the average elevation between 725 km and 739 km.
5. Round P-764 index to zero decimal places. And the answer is 29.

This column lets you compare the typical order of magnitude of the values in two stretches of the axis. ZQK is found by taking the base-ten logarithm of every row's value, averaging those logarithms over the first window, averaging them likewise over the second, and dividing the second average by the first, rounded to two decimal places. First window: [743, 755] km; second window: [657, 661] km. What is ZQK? 1.00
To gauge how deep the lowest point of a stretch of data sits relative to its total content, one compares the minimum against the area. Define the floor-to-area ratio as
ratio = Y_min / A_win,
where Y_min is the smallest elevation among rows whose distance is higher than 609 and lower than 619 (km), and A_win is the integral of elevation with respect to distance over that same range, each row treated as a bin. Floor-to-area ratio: 0.0979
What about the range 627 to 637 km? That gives 0.0980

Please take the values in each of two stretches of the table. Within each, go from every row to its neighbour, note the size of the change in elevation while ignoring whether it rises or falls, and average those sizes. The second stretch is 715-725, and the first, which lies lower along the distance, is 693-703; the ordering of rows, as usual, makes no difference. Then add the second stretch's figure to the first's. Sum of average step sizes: 5.59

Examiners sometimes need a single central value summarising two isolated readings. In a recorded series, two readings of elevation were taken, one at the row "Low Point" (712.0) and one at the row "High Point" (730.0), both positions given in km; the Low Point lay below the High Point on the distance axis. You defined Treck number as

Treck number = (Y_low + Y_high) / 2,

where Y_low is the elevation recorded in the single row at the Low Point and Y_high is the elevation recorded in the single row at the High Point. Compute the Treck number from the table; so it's 36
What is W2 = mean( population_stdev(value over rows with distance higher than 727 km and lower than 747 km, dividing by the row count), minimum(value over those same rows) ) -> 17.4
